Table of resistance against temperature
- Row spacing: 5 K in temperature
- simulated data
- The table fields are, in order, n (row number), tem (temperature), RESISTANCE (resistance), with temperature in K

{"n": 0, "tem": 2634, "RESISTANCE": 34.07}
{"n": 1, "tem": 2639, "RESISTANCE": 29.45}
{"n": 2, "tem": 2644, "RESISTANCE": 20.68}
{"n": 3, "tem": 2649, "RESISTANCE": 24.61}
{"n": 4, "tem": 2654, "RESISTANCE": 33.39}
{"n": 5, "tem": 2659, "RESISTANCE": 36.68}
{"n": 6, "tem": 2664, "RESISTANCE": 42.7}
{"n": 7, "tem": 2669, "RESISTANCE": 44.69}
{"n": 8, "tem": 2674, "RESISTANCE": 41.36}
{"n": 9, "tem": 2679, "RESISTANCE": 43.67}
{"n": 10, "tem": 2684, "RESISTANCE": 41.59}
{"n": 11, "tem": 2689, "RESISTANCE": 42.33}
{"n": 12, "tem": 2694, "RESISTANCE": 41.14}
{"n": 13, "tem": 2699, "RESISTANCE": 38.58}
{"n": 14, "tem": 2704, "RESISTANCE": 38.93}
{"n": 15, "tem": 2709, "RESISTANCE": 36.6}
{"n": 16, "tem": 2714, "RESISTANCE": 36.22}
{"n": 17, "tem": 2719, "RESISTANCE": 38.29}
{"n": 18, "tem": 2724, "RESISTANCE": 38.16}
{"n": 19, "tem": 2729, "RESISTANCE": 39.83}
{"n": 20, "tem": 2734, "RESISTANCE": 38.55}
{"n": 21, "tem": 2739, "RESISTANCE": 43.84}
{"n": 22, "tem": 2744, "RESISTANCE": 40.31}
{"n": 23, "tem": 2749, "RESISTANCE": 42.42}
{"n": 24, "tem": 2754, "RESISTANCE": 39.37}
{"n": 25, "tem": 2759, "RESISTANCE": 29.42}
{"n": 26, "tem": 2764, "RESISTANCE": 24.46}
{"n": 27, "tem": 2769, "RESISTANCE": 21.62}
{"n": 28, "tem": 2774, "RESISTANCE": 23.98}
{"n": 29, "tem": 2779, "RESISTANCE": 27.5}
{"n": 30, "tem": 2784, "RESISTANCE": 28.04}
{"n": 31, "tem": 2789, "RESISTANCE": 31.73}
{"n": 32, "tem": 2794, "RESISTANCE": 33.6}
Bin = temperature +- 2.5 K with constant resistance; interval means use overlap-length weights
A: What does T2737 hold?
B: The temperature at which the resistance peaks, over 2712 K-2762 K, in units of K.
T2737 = 2739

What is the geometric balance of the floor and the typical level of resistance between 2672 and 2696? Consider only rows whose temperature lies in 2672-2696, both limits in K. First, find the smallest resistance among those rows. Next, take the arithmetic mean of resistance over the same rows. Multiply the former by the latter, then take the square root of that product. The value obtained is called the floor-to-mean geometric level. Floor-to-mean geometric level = 42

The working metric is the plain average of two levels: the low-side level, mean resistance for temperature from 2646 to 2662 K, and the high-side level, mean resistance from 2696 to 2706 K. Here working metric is 35.2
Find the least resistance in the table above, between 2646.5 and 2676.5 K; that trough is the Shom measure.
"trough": 24.61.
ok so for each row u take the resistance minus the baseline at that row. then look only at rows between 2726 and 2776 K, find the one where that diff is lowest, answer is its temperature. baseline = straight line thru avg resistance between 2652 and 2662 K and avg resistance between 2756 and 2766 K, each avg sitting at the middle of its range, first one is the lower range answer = 2769 K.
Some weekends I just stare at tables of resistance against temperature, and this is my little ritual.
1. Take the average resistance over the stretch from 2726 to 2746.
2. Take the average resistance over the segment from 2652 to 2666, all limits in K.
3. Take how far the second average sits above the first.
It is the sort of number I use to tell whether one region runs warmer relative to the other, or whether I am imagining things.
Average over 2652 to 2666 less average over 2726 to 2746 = -3.0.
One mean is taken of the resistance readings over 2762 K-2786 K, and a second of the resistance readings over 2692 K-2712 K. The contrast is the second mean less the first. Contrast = 14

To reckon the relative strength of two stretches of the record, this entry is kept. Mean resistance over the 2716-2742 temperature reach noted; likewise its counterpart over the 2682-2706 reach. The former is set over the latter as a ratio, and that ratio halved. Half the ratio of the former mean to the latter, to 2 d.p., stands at 0.49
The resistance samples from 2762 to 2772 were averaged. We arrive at 23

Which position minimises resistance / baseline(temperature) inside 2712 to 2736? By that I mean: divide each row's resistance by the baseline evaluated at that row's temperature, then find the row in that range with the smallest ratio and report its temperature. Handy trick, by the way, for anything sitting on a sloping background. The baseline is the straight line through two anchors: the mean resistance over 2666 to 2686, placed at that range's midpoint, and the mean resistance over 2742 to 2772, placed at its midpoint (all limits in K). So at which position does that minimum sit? 2714 K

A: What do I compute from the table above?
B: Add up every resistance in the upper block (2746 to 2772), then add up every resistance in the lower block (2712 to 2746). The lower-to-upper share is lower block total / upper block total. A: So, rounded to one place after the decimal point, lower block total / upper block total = 1.7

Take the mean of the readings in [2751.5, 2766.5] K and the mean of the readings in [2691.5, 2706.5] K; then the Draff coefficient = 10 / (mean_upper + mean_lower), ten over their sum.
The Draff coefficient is 0.142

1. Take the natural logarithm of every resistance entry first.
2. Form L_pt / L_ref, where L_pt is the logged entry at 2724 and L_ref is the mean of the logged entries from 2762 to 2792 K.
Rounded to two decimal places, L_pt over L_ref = 1.12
